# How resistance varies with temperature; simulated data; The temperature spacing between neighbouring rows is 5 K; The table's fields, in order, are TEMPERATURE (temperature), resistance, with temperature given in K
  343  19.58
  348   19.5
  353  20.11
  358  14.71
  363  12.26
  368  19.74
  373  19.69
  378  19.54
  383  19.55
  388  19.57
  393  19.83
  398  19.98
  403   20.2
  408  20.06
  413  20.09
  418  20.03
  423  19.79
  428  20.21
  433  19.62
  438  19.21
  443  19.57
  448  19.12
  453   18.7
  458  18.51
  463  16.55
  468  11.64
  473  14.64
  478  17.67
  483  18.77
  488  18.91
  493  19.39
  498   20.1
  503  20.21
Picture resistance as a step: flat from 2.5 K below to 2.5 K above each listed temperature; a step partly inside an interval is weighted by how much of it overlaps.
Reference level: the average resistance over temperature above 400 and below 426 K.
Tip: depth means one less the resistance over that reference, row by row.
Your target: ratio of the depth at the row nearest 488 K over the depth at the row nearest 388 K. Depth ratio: 2.42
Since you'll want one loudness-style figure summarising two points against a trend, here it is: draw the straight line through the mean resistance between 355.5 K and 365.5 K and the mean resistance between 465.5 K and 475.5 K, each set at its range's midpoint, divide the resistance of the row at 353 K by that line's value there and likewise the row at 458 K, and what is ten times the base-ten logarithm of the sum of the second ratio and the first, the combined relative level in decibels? 4.61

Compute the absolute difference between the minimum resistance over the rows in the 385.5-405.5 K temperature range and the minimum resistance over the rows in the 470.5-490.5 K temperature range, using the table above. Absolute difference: 4.9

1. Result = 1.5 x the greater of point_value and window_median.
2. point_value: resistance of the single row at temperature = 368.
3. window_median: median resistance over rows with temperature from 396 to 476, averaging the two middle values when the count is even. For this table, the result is 29.6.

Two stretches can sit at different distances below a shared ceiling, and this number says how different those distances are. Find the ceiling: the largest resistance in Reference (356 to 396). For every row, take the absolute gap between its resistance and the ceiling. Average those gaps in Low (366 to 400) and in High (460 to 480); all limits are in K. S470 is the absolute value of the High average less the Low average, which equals 4.5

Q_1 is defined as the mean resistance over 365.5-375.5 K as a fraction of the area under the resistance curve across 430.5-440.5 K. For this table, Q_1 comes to 0.102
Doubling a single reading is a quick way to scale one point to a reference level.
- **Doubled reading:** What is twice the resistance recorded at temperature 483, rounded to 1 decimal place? 37.5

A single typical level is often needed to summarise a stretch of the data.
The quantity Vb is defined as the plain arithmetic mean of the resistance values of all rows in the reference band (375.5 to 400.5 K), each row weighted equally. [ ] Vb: 19.7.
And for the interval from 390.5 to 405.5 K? 20.0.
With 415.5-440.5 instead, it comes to 19.8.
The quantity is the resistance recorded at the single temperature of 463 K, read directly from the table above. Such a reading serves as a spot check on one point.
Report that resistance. 16.55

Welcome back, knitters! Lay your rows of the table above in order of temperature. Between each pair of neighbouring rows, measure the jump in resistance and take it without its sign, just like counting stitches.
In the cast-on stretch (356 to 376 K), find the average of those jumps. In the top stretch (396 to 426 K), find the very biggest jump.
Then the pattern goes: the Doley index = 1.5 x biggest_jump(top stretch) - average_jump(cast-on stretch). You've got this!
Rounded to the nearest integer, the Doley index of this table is -3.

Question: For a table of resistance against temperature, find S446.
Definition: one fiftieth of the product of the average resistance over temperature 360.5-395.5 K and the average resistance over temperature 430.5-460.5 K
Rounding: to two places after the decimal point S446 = 7.11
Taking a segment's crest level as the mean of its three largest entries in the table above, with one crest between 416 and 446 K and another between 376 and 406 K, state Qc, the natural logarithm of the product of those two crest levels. 5.99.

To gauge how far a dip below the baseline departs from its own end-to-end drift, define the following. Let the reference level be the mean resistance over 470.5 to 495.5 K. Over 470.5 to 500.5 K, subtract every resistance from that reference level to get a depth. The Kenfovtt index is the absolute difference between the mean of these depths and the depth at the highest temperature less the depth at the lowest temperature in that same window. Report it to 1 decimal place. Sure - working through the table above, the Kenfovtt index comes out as 5.1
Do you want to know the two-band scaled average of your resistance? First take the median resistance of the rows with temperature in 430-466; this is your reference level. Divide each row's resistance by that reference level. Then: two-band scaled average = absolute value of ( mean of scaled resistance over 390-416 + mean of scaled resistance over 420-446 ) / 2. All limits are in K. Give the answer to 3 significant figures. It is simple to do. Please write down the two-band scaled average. 1.04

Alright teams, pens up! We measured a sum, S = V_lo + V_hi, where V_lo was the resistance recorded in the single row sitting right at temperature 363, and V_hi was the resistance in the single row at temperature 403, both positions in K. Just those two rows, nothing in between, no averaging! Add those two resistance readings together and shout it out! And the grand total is 32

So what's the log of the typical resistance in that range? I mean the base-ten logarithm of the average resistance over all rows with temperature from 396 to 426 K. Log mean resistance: 1.302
